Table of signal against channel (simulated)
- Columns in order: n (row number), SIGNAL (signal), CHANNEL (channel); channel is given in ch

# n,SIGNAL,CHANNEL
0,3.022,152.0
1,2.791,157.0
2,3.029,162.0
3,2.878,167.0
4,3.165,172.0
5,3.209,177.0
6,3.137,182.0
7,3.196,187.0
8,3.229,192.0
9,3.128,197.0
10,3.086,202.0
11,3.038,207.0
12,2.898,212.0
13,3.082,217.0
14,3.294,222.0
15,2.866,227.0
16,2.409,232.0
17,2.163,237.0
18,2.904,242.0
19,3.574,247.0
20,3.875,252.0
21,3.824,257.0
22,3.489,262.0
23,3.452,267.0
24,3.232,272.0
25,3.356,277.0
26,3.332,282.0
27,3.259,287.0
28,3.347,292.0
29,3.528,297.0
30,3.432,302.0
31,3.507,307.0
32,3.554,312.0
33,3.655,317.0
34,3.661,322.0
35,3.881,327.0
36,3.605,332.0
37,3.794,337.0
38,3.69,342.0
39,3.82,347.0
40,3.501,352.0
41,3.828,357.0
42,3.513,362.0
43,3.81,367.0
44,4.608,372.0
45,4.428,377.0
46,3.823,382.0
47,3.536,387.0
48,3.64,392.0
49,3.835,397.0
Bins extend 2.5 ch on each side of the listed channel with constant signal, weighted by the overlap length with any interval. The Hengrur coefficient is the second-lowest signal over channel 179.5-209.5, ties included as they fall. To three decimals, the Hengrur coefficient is 3.086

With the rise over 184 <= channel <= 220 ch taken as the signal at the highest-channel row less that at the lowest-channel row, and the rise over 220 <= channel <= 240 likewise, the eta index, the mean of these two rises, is -0.62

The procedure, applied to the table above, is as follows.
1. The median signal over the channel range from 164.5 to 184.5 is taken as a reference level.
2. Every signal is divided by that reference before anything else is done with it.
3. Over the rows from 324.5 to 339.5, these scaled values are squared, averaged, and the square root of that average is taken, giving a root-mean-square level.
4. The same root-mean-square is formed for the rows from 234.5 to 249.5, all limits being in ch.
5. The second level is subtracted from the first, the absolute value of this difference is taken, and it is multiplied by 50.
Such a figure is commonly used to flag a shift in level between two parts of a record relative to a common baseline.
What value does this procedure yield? 13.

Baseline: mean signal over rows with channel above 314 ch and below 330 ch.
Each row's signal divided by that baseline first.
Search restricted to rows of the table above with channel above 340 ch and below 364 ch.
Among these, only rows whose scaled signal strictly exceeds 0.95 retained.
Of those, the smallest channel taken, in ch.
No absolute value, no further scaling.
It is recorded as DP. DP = 342.0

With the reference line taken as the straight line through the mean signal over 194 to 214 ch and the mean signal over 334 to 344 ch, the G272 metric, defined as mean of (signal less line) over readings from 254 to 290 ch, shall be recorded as 0.03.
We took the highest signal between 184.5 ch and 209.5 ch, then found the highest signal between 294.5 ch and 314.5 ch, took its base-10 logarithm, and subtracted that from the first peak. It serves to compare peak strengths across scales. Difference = 2.7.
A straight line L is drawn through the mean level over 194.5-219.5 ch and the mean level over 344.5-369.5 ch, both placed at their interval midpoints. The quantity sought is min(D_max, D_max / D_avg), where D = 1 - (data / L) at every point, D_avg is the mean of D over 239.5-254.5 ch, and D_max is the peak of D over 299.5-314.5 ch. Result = -0.10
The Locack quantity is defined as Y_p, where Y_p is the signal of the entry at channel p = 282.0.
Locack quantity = 3.332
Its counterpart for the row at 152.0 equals 3.022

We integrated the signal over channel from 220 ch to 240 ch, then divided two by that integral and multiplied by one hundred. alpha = 3.7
